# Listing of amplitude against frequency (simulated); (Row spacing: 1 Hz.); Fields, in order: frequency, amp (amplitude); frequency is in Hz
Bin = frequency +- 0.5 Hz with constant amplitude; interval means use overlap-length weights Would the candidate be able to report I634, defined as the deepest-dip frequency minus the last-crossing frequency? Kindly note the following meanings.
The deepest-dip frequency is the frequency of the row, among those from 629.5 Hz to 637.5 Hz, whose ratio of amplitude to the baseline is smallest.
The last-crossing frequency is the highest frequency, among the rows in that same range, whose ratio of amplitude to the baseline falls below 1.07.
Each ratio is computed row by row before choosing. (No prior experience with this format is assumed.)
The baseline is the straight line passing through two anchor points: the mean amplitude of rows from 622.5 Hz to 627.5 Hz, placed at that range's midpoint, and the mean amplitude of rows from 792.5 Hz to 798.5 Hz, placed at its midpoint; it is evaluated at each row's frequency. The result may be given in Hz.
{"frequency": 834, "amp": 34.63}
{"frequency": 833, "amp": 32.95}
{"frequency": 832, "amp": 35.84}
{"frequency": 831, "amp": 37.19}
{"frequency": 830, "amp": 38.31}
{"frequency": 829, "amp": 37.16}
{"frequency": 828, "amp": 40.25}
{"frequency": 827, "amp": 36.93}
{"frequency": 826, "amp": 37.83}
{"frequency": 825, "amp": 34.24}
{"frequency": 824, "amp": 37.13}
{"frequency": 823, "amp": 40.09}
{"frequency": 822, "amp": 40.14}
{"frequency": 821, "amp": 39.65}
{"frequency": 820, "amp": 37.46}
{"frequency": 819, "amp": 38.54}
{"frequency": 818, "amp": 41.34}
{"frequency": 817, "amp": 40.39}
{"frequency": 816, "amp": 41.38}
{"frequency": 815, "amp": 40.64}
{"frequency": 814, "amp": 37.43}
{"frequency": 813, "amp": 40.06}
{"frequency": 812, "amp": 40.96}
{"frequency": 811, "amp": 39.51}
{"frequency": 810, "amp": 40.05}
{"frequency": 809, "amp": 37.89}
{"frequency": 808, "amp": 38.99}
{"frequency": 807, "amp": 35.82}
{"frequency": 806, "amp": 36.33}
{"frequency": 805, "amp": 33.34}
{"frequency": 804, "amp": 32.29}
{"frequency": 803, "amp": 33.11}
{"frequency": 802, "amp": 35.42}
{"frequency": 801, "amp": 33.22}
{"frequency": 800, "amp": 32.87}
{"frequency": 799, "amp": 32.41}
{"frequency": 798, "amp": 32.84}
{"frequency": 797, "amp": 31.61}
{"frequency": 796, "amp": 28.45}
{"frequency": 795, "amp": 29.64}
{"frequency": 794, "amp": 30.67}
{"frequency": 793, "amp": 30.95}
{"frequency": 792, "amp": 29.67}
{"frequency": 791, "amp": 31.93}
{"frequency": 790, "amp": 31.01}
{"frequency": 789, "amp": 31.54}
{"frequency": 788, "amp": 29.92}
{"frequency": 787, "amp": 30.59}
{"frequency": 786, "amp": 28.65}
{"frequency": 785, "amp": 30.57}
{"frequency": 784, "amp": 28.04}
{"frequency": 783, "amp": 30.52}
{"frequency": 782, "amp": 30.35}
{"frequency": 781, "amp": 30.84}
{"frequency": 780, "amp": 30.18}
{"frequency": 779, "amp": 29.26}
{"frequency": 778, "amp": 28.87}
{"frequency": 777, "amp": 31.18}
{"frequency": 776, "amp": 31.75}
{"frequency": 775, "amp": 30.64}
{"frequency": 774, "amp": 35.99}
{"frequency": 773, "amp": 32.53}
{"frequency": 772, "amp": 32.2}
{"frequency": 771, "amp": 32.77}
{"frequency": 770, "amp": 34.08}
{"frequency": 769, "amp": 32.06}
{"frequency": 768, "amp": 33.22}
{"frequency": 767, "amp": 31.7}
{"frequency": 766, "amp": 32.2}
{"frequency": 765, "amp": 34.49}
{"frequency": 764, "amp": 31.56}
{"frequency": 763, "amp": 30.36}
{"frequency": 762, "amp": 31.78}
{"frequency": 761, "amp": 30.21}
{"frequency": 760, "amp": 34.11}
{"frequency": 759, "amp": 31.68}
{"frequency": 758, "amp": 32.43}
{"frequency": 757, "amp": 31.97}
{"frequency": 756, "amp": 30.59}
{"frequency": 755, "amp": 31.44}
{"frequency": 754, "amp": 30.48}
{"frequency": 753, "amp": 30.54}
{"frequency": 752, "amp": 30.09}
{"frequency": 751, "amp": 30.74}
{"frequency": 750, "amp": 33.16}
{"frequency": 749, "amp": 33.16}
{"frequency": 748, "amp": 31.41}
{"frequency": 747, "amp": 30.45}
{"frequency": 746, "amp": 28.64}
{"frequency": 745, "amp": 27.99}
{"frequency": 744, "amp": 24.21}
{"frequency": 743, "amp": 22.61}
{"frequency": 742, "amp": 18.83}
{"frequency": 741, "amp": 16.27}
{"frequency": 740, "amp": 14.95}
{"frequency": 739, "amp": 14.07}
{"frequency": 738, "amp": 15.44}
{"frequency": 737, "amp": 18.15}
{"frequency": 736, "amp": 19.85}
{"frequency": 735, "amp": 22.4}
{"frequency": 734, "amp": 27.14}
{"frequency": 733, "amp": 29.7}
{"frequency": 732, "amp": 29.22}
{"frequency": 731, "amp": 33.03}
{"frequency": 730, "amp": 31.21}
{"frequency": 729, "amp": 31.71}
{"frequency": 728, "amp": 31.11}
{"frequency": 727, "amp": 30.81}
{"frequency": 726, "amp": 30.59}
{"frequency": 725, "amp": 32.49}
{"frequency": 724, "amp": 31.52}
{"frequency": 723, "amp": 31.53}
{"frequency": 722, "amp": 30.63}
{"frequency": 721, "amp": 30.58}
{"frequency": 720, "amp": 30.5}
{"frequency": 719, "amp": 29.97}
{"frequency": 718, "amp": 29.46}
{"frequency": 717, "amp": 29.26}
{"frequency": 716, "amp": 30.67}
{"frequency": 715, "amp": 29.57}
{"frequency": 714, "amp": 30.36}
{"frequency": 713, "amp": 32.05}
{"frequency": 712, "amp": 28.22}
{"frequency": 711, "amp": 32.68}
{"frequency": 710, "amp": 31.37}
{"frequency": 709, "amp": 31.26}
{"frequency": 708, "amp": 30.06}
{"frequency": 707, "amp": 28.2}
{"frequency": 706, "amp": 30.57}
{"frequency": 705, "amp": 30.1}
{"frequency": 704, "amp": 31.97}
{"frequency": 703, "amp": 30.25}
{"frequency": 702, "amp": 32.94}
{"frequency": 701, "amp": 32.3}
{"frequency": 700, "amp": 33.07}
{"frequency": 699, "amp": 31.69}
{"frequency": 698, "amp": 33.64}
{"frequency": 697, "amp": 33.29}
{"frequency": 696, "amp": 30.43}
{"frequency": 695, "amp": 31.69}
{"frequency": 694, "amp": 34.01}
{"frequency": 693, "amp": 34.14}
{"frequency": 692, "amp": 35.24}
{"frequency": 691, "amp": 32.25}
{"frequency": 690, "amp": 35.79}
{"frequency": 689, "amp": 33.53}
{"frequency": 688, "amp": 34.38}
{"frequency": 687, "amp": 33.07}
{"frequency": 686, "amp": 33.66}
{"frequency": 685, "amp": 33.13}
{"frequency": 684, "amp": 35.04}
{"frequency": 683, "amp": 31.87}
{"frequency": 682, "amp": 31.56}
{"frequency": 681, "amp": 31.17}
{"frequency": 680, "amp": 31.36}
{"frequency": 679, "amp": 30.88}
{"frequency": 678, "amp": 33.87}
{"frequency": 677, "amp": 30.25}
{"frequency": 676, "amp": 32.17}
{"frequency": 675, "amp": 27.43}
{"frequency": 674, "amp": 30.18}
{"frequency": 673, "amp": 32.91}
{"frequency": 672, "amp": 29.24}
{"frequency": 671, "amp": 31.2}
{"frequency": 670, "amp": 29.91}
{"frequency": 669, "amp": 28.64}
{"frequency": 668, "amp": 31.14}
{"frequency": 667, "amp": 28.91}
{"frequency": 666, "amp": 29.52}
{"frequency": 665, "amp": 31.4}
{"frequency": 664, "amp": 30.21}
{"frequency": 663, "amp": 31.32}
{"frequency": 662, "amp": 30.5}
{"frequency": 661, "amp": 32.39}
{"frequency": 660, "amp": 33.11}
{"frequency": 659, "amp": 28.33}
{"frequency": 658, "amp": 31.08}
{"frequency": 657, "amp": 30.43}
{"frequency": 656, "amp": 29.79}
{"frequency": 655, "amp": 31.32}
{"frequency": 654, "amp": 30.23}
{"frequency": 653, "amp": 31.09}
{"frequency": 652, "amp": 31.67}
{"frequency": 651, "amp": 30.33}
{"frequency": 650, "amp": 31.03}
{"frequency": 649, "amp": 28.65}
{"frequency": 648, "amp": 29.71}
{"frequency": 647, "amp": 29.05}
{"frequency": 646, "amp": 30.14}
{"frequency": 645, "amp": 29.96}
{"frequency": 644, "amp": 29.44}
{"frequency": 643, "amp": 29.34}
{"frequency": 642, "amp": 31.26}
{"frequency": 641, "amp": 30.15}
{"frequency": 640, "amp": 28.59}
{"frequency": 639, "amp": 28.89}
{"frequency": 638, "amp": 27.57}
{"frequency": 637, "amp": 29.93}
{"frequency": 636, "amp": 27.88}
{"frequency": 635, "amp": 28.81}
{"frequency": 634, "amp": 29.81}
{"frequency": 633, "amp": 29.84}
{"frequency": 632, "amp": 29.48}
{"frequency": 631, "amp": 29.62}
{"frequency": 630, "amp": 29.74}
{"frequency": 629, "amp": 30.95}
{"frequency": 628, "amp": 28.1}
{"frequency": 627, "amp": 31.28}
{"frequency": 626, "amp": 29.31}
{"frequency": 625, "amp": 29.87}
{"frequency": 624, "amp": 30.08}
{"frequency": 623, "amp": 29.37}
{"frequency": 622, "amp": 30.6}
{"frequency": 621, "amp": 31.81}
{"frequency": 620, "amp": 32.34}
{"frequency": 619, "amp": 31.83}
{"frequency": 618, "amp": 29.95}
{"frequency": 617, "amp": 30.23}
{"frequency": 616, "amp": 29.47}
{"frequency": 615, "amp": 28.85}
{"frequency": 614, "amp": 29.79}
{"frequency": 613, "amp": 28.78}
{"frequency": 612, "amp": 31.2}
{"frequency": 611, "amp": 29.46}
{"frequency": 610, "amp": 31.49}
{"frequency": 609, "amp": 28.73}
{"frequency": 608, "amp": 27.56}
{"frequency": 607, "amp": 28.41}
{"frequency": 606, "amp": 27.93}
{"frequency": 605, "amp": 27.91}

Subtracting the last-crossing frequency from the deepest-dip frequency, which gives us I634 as -1 Hz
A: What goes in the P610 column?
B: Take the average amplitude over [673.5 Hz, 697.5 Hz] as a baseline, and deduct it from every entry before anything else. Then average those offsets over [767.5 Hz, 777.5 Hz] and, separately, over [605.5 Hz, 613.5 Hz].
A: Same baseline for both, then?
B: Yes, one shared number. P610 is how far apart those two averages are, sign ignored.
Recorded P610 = 3.4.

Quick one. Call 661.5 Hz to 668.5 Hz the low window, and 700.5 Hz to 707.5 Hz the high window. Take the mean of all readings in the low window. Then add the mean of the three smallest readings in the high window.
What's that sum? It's 59.9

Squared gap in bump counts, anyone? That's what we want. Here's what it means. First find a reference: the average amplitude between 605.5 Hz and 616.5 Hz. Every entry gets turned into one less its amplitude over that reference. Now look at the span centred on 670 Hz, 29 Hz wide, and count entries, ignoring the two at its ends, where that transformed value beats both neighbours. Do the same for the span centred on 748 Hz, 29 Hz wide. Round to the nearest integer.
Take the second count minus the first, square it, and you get 16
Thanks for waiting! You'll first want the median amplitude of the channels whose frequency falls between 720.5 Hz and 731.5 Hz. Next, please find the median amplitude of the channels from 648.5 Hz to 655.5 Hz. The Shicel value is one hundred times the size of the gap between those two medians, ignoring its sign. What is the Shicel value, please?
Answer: 18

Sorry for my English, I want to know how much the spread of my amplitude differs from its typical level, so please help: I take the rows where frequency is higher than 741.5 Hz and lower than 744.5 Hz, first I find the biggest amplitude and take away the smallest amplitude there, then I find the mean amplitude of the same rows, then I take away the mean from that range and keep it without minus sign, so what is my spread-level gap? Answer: 17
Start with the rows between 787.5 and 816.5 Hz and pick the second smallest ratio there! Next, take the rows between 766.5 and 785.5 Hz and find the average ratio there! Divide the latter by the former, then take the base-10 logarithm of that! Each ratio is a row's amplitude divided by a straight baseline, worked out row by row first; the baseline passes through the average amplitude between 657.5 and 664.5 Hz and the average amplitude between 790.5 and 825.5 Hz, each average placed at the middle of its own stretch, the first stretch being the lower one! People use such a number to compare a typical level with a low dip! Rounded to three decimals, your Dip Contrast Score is 0.033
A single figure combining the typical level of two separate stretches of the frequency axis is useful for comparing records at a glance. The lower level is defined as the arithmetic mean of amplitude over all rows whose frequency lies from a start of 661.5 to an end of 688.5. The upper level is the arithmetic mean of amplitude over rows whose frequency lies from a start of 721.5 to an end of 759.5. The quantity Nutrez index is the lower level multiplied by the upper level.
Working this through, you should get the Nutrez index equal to 867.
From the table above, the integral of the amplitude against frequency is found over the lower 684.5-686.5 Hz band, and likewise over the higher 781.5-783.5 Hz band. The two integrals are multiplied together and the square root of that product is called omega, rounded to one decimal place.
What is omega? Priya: 63.8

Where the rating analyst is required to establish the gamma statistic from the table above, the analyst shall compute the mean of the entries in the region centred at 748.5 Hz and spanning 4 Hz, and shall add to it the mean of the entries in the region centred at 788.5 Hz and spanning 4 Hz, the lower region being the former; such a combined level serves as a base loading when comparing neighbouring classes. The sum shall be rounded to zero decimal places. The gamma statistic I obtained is 63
